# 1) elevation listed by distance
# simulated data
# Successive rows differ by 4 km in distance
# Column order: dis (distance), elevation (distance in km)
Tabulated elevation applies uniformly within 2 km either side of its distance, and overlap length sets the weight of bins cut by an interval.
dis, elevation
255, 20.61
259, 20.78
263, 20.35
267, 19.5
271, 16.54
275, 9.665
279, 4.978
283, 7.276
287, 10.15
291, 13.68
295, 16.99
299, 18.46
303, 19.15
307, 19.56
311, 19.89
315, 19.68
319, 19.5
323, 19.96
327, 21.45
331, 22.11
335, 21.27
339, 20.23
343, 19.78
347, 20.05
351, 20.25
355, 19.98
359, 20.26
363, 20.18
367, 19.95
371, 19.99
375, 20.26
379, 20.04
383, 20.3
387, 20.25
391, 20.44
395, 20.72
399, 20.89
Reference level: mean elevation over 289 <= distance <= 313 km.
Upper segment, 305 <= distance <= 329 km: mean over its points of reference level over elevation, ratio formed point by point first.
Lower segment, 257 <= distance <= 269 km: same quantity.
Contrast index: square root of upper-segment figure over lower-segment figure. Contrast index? 1.01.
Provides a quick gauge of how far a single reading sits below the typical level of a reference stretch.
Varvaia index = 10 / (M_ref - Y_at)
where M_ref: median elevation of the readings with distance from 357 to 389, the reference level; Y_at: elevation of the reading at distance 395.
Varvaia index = -20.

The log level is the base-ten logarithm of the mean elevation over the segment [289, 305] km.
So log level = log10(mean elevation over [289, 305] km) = 1.23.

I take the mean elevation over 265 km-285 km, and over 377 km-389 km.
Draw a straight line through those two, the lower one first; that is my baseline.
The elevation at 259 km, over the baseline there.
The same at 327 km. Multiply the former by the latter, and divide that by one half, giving 5.5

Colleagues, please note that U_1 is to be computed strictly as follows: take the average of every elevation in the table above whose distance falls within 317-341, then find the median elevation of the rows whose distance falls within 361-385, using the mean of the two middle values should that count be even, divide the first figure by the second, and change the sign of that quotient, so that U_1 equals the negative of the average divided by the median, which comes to -1.0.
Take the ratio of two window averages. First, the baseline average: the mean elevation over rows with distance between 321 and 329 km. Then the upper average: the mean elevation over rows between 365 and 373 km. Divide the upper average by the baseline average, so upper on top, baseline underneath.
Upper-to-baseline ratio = 0.96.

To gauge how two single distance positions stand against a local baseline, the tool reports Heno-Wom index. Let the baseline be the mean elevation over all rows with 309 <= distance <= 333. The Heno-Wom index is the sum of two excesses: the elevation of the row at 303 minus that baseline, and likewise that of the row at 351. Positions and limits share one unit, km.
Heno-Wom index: -1.5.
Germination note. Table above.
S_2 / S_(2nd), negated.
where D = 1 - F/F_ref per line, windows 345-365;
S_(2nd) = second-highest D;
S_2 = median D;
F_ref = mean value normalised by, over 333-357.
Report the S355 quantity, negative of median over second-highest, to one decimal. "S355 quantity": -0.4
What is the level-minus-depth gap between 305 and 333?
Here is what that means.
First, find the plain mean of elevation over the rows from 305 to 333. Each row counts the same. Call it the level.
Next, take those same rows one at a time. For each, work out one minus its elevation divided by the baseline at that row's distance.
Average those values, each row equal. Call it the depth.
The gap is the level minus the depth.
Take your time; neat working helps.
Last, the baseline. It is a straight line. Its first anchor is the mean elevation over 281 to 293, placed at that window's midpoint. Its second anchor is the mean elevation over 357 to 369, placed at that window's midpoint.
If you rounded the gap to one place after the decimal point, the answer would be 20.7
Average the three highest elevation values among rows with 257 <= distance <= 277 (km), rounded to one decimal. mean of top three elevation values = 20.2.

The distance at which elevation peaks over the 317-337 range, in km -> 331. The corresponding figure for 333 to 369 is 335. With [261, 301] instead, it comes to 263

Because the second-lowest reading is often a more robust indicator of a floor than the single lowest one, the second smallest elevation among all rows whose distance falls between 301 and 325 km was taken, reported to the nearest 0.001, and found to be 19.500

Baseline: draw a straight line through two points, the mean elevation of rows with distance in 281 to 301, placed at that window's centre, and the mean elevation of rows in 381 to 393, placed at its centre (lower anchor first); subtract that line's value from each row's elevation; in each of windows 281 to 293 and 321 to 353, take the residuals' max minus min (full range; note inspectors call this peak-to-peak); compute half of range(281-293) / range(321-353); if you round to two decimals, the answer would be 0.88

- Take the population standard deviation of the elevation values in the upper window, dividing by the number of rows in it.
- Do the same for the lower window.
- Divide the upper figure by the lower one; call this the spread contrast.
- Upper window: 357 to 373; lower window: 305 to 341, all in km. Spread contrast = 0.14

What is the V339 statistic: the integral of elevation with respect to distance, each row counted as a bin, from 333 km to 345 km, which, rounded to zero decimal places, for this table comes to 245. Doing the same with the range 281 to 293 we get 124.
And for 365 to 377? 241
